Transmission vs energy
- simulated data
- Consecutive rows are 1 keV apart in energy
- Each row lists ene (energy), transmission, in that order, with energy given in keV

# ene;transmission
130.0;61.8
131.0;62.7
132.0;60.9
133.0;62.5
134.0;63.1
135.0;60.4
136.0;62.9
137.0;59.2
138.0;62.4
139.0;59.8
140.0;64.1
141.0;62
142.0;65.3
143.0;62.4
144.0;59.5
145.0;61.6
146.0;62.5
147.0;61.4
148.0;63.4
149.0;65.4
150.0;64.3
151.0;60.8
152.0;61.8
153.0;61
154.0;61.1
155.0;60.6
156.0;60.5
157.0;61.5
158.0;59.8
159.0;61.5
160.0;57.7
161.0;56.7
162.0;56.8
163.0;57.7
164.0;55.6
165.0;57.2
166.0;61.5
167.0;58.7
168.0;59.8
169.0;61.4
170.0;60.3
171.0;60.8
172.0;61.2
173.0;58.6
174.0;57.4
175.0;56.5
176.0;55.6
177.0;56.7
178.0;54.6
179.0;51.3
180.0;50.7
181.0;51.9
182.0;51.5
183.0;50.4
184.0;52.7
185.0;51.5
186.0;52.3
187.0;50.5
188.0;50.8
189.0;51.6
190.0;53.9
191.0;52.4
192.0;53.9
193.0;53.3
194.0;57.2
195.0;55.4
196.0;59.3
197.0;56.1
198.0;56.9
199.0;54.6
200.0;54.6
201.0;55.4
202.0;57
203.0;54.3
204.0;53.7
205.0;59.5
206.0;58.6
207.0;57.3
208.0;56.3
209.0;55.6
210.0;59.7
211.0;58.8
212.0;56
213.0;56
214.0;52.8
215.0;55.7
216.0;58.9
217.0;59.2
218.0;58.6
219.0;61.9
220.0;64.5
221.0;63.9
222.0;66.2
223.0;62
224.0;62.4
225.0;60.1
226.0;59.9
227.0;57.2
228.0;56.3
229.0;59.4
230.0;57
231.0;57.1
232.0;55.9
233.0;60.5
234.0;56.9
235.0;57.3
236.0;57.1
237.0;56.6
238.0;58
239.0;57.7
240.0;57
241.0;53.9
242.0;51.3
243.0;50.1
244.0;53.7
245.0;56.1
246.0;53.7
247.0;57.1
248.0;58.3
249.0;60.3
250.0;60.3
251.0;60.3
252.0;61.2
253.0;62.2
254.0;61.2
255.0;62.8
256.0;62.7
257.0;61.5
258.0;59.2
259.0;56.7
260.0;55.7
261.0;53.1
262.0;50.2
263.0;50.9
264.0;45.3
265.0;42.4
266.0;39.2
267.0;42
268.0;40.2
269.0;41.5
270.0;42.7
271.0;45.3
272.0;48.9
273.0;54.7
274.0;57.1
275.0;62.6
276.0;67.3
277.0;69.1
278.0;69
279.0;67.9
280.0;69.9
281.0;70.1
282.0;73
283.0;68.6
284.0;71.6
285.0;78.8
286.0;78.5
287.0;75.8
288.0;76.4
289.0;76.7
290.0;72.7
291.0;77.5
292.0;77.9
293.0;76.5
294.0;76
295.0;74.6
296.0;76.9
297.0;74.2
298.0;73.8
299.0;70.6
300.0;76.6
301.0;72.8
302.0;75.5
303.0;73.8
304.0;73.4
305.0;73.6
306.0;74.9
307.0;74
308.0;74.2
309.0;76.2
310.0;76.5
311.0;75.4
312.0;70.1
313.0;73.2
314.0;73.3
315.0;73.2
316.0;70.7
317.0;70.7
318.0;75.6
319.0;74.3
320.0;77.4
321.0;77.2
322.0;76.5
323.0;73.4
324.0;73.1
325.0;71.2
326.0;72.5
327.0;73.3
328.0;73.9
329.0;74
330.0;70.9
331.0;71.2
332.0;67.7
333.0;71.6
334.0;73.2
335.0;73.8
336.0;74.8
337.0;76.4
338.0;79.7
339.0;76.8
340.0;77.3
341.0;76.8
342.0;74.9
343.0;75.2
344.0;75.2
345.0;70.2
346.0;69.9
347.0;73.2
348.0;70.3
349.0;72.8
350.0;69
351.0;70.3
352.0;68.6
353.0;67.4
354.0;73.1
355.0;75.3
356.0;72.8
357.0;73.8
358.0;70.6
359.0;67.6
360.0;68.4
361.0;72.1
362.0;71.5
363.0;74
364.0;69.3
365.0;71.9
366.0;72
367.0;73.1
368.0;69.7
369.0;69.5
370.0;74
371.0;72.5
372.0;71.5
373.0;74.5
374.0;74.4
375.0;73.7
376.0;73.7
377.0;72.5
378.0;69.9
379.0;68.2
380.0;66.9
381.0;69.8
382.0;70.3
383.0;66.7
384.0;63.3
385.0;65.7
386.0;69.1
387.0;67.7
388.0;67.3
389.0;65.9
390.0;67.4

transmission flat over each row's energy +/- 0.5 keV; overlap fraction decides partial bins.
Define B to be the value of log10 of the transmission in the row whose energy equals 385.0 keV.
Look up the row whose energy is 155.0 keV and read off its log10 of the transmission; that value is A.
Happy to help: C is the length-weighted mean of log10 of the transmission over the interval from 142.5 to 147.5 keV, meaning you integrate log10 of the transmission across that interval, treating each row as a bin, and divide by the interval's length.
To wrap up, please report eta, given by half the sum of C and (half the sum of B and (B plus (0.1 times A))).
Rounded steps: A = 1.78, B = 1.82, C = 1.79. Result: 1.85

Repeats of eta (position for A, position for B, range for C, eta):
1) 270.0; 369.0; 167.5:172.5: 1.85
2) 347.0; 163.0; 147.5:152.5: 1.83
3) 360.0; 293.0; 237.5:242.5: 1.86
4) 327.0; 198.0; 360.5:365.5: 1.85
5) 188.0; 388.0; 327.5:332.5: 1.88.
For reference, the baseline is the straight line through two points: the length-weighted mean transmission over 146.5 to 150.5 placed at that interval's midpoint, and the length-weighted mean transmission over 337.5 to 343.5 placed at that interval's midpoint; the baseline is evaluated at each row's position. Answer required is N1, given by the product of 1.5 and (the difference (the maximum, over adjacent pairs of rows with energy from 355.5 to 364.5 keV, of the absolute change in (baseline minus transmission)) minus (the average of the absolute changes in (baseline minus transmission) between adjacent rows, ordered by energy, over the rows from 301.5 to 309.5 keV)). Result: 5.7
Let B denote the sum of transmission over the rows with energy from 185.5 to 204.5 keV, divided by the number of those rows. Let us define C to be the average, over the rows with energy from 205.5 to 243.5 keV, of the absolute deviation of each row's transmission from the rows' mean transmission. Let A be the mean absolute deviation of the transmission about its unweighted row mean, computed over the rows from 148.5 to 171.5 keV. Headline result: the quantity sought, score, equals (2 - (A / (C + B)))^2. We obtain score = 3.87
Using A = 1.82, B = 54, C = 2.5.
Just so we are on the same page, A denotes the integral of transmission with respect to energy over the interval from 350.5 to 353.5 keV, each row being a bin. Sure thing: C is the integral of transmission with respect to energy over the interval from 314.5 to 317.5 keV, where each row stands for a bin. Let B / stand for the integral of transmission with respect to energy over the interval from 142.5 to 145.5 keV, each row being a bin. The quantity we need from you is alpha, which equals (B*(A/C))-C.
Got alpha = -38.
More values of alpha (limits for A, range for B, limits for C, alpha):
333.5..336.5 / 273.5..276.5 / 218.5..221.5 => 28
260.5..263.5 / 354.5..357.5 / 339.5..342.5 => -80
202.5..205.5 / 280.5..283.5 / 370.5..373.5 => -56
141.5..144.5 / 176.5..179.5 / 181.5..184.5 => 42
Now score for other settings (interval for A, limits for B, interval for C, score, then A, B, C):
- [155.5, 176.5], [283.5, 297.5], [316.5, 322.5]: 3.91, 1.84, 76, 1.9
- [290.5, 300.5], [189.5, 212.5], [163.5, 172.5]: 3.88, 1.73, 56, 1.6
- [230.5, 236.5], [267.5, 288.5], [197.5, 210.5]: 3.94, 1.01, 63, 1.6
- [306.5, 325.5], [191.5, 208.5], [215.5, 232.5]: 3.88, 1.81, 56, 2.4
